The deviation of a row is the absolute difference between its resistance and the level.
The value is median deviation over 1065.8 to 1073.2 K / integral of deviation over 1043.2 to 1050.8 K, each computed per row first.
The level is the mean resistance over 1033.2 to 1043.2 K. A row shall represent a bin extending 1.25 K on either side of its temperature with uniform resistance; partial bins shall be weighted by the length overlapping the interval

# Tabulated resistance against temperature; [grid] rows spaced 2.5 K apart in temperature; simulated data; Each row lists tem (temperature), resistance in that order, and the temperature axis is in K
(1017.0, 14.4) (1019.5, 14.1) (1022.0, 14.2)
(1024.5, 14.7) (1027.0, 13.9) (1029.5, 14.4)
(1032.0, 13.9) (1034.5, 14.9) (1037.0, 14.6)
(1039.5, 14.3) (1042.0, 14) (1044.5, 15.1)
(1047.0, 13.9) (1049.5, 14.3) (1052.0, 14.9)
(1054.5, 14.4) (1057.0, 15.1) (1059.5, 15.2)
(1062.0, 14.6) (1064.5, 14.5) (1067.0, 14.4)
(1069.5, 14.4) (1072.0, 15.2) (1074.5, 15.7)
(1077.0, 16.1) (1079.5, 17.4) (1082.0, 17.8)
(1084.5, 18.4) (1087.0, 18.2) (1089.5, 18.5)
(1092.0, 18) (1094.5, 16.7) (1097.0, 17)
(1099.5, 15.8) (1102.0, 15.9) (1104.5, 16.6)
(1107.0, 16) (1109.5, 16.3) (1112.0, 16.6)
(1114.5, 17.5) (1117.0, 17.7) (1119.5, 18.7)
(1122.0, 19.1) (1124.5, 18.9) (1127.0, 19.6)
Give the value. 0.0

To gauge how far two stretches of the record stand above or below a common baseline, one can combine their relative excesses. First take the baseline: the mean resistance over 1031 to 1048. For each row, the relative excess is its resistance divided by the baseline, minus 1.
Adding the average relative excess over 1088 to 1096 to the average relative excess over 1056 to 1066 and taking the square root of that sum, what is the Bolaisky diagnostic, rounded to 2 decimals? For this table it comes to 0.51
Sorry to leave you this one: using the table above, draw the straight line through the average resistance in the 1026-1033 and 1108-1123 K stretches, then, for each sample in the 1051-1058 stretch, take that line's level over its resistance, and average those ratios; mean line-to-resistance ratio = 1.02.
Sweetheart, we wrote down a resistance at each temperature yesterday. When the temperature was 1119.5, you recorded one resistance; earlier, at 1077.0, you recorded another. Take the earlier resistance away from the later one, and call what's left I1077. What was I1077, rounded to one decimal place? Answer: 2.6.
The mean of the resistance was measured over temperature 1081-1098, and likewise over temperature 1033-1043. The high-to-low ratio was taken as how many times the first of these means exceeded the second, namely 1.23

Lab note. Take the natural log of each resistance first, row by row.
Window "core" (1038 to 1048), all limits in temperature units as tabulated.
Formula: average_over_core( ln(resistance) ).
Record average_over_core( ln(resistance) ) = 2.66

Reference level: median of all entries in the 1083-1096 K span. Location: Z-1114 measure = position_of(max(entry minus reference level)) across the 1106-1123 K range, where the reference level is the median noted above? 1122.0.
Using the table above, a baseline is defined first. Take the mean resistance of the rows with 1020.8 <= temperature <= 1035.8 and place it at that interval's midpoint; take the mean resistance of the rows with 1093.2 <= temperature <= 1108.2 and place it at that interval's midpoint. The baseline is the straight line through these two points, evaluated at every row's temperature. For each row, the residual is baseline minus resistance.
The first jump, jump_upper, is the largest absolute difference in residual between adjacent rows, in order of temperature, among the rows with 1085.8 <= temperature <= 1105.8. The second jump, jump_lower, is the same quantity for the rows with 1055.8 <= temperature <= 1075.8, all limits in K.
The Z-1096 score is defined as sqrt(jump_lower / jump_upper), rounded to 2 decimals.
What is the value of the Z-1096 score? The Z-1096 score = 0.73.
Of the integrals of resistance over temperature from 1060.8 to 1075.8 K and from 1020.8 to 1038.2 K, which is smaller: 222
